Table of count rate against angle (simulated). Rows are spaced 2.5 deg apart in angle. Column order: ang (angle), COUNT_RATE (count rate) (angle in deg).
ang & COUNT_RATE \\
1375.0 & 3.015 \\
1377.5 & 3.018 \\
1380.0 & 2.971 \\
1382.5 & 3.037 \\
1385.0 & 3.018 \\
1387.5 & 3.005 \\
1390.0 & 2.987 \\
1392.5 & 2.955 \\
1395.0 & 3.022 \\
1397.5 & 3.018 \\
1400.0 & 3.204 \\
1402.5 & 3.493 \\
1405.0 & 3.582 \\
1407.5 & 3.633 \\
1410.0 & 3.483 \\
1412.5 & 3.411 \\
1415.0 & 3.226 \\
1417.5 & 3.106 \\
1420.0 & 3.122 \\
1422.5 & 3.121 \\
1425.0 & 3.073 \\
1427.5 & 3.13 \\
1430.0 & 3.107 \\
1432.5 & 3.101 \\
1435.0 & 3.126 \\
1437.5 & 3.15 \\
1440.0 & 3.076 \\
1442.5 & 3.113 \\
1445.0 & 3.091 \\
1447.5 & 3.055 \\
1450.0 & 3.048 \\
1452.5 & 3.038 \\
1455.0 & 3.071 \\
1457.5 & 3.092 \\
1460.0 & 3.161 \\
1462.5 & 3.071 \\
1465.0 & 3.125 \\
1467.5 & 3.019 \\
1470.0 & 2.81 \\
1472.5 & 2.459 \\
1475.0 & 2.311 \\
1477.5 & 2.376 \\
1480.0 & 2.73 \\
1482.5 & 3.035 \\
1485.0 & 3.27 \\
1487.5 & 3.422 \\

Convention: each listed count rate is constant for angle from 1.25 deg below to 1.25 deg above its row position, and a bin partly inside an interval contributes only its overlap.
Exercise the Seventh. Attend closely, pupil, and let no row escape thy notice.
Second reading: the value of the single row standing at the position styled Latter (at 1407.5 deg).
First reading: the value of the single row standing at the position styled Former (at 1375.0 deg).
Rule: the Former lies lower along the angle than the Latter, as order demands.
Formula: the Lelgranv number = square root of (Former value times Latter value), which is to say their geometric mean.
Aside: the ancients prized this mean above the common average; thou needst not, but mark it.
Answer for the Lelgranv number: 3.31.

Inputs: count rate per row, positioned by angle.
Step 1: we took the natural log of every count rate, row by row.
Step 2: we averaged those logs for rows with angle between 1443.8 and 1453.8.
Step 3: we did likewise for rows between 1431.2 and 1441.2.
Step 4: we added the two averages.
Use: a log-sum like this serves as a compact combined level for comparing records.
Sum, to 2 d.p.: 2.25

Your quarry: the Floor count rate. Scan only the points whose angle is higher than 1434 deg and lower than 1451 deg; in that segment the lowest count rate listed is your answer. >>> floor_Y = 3.048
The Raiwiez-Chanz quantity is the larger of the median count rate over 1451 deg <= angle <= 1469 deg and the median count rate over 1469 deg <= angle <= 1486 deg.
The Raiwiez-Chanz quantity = 3.07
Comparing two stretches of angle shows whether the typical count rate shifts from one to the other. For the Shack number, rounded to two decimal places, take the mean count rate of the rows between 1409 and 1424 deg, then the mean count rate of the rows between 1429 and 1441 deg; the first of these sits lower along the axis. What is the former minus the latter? 0.13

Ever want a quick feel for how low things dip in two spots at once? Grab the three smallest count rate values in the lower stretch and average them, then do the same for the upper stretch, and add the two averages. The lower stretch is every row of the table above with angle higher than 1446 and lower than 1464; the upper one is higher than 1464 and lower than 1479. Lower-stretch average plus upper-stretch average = 5.4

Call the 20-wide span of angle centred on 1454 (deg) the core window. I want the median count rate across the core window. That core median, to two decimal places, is 3.07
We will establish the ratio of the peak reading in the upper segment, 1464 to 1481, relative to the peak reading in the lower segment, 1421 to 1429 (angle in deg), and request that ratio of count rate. 1.00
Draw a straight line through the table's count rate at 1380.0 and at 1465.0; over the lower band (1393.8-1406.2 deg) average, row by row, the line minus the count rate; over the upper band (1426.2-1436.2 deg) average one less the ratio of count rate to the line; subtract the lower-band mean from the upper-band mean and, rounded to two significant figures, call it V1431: 0.24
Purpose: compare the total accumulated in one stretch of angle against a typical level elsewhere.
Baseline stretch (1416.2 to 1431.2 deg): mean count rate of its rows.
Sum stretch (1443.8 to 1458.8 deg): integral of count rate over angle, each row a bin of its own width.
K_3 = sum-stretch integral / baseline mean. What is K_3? 14.8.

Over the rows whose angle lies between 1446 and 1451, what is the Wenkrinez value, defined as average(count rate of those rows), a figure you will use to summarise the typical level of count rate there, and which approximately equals 3.05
